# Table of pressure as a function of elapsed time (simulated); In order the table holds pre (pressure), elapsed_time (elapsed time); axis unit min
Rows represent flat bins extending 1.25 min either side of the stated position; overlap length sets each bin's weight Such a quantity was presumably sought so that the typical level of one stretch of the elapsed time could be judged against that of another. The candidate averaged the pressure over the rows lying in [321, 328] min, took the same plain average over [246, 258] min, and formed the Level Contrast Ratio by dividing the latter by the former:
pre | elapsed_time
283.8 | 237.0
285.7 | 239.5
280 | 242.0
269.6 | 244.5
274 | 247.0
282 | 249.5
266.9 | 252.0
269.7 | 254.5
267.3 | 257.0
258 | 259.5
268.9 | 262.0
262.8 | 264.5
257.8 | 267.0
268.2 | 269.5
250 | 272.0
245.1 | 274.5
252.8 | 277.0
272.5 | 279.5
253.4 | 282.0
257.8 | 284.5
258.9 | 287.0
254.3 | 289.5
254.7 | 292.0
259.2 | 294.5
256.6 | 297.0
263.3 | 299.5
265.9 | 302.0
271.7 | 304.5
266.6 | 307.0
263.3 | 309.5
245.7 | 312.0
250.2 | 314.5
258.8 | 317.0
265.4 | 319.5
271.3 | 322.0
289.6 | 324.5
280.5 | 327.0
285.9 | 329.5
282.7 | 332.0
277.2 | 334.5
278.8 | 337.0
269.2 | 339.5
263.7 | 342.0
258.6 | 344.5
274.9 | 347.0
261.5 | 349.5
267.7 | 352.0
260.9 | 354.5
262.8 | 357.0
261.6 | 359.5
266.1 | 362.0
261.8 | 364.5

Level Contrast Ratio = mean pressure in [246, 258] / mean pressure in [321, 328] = 0.97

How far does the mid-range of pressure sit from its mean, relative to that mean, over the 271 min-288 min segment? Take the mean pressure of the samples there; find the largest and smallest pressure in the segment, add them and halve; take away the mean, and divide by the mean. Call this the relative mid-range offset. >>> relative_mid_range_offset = 0.012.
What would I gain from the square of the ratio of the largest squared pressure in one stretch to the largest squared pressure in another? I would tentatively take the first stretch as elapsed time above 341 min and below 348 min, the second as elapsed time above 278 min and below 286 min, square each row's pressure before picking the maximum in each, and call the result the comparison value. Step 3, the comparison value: 1.04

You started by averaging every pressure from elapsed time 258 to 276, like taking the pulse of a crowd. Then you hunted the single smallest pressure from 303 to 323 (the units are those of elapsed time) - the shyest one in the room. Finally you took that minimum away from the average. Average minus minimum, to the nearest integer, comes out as 13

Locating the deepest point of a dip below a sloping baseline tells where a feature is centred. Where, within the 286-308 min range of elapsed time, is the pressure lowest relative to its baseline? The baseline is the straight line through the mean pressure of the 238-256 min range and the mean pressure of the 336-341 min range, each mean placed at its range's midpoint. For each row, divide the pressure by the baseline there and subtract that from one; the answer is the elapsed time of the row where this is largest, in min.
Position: 289.5 min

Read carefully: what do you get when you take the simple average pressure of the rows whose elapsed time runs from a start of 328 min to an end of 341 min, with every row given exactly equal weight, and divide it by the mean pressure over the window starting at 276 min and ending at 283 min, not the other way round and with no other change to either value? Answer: 1.07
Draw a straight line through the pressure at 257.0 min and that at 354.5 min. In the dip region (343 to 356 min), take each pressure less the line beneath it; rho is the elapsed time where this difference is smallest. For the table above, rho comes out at 344.5 min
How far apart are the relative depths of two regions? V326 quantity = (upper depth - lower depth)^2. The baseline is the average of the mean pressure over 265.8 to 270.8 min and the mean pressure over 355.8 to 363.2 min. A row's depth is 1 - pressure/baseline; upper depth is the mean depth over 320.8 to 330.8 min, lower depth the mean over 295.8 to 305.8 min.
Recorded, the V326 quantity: 0.0044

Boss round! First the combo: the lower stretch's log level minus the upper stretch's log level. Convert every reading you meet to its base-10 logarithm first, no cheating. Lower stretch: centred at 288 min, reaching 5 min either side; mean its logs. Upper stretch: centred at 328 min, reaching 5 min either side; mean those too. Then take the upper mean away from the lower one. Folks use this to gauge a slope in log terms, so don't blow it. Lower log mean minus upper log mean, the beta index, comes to -0.045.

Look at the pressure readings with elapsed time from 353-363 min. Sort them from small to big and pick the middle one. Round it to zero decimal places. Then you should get 262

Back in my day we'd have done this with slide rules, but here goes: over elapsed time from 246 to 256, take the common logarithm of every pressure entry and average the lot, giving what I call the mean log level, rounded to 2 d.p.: 2.44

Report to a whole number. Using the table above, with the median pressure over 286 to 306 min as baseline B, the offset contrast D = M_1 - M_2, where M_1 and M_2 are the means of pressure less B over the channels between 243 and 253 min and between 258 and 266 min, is 10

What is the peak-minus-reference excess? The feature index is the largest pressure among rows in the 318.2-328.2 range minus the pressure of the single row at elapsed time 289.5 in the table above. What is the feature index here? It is 35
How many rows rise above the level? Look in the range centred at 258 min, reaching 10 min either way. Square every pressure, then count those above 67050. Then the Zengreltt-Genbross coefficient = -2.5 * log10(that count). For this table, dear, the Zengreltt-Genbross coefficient -1.95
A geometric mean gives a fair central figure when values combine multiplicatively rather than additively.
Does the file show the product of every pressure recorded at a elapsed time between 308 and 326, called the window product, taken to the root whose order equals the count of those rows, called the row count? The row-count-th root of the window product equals 263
